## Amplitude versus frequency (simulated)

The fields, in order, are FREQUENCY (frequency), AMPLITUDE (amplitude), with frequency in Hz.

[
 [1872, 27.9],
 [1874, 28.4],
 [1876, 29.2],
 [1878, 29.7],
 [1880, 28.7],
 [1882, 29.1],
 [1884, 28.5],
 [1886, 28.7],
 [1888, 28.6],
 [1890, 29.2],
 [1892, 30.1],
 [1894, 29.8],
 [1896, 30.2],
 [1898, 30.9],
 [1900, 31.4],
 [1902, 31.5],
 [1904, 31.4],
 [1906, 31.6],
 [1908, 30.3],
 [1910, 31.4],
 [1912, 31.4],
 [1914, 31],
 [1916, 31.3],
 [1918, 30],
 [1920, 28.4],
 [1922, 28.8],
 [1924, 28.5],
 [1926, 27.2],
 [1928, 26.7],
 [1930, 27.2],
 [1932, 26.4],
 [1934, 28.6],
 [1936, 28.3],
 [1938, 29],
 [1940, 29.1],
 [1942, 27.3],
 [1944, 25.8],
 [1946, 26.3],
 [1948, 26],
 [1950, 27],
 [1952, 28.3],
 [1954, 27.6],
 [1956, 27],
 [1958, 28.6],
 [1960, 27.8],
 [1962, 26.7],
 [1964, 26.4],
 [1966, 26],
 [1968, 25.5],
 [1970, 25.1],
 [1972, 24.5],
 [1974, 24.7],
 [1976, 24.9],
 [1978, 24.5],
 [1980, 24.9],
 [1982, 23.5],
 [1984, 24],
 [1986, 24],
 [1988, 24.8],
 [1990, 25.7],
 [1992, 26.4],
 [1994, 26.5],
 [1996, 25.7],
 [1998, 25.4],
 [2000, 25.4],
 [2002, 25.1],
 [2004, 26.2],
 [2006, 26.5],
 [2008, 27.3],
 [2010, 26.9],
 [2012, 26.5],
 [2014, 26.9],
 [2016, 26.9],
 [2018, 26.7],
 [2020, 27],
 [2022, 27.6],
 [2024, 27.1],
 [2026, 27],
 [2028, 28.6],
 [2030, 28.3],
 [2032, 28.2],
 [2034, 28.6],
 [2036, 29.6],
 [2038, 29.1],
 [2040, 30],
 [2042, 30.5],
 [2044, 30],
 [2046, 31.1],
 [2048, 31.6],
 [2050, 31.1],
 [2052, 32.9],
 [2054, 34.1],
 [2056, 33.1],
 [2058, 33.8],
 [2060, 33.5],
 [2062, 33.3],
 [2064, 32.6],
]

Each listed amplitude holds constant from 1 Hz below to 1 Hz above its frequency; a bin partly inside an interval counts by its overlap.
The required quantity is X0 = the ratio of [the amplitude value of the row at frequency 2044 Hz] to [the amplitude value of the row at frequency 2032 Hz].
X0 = 1.06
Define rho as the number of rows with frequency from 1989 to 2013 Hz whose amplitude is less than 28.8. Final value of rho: 12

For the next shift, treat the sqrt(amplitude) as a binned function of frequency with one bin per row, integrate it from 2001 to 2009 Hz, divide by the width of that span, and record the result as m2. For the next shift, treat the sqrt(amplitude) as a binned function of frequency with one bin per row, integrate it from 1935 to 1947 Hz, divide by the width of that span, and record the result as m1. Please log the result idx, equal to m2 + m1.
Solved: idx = 10.4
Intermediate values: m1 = 5.26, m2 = 5.13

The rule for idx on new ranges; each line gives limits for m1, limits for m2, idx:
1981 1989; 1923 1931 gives 10.1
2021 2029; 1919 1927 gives 10.6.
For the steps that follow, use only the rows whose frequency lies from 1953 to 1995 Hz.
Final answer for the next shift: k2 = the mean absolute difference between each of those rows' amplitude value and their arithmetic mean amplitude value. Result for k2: 1.14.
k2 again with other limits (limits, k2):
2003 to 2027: 0.27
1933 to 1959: 0.96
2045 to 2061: 1.04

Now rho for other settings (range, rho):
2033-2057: 1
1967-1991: 12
